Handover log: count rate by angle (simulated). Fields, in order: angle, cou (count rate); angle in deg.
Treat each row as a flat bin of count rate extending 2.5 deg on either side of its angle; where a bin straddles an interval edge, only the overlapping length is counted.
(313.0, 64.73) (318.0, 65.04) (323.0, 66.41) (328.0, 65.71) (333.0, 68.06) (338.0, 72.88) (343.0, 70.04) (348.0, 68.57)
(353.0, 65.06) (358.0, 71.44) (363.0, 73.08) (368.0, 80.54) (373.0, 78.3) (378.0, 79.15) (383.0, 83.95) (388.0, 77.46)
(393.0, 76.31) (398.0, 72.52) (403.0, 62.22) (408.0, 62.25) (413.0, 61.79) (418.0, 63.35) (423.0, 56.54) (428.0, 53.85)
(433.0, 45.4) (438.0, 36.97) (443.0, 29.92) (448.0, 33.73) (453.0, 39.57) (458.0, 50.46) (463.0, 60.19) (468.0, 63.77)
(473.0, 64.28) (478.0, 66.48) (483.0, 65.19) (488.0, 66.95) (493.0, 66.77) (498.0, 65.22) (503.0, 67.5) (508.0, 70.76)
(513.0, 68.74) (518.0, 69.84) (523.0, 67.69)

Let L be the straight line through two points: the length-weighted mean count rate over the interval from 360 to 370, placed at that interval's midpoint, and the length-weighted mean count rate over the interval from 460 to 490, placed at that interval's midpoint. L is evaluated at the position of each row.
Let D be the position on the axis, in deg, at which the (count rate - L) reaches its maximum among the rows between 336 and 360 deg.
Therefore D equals 358.0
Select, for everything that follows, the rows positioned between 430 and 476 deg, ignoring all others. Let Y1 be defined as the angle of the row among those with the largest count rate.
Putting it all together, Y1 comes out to 473.0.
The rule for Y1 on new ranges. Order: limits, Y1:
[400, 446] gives 418.0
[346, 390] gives 383.0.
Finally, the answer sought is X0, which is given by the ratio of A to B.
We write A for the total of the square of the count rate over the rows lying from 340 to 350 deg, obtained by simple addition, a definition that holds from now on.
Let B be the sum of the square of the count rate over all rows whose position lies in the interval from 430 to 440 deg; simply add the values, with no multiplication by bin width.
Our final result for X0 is 2.8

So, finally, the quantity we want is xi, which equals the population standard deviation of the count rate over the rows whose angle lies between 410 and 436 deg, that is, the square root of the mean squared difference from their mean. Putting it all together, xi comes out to 6.4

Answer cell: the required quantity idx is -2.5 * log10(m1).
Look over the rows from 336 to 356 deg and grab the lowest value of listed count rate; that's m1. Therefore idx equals -4.53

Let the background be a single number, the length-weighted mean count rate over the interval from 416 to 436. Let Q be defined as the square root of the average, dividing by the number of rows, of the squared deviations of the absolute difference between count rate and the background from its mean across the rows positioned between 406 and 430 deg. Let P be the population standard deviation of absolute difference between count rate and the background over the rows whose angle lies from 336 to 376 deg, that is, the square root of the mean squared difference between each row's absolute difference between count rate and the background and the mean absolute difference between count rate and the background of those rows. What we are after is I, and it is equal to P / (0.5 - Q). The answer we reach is -1.6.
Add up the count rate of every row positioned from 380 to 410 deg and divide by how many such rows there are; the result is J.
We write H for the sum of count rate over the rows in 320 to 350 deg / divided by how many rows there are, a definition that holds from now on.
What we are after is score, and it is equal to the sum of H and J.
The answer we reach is 141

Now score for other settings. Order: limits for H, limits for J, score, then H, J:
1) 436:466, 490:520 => 110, 42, 68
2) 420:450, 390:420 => 109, 43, 66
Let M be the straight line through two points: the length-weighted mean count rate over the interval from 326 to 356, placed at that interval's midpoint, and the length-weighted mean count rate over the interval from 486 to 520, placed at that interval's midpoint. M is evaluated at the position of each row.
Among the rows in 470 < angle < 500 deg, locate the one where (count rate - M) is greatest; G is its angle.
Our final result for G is 488.0 deg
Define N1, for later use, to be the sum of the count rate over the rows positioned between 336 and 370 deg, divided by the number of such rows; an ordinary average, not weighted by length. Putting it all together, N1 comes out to 72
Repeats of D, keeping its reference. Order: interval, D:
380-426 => 383.0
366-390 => 383.0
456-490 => 488.0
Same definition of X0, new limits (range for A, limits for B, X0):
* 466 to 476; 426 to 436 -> 1.7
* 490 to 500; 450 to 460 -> 2.1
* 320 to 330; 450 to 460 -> 2.1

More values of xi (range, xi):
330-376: 4.6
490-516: 1.9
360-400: 3.5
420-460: 9.1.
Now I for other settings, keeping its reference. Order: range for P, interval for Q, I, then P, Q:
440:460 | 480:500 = -23.5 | 7.8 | 0.8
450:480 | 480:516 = -2.8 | 3.7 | 1.8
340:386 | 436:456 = -1.9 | 5.9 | 3.6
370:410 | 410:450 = -1.0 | 7.4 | 8.0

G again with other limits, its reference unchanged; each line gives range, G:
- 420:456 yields 423.0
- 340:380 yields 368.0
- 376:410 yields 383.0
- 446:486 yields 478.0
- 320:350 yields 338.0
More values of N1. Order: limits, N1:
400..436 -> 58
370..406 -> 76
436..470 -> 45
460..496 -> 65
